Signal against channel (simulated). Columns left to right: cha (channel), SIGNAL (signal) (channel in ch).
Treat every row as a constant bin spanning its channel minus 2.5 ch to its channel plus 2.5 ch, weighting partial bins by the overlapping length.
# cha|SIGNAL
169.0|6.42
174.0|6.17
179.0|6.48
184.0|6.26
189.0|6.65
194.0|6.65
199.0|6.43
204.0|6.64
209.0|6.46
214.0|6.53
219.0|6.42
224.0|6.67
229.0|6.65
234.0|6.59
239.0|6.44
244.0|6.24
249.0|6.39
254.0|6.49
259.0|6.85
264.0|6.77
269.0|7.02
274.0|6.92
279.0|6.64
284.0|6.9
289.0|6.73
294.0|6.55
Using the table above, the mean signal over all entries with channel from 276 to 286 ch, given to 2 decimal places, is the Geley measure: 6.77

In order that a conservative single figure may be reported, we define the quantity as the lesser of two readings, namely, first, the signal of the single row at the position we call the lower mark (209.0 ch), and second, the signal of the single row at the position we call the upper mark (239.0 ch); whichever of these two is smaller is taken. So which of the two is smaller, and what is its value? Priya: 6.440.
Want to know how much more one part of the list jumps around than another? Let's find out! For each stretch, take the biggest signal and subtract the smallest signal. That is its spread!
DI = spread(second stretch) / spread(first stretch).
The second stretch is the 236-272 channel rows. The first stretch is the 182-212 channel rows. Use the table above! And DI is 2.0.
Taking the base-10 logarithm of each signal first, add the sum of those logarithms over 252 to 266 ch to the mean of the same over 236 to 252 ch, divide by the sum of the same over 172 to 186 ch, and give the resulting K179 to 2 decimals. 1.37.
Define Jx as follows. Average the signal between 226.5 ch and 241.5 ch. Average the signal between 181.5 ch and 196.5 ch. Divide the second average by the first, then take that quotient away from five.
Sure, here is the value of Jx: 4.01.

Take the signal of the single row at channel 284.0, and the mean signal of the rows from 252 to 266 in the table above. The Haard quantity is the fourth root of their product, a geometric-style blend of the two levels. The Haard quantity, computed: 2.61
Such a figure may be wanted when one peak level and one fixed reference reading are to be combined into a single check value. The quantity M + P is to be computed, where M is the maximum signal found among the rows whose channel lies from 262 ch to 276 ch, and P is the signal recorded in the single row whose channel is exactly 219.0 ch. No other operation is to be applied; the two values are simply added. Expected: 13.4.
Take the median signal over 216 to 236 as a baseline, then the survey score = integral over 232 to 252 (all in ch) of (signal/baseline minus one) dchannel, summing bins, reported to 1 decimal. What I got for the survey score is -0.6 ch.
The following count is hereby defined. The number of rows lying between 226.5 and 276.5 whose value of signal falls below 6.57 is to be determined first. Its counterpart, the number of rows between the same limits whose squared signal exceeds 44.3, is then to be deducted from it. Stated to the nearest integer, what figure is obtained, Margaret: 0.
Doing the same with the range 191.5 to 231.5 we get 3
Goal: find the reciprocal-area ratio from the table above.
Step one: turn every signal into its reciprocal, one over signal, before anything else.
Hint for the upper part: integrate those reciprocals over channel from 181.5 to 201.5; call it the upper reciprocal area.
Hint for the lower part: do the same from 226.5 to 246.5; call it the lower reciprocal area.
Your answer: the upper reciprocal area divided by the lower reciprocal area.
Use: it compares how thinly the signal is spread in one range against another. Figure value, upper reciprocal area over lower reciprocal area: 1.00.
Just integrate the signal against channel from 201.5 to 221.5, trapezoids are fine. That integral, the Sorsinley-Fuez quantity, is 130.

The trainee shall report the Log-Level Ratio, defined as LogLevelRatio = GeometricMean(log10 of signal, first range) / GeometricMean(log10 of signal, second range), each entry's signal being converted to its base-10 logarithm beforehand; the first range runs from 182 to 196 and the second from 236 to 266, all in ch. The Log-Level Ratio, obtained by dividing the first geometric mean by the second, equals 0.999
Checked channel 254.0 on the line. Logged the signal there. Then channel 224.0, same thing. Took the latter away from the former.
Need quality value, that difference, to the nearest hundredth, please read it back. -0.18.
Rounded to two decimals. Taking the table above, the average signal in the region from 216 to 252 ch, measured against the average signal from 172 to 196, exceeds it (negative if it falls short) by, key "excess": 0.04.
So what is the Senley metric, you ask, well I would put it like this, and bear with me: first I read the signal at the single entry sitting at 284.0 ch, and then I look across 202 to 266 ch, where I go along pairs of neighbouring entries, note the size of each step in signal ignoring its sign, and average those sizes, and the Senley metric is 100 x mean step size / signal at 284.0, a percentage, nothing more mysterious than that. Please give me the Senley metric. 2.09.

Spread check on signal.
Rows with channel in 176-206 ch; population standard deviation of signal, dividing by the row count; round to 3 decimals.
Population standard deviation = 0.145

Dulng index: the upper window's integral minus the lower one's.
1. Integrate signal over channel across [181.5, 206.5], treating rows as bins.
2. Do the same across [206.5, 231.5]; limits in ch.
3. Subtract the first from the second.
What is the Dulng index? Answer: 0.5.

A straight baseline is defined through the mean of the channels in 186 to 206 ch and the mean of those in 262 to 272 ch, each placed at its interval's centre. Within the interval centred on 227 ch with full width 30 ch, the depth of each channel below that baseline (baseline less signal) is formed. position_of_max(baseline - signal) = 239.0 ch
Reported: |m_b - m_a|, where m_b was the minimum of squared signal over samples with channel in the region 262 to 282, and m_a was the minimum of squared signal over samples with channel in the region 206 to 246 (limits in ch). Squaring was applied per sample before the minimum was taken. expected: 5.2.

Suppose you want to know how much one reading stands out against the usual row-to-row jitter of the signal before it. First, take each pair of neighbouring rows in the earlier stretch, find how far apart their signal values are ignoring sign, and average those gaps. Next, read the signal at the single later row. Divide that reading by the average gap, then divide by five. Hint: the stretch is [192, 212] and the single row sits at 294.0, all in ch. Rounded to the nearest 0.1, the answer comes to 6.4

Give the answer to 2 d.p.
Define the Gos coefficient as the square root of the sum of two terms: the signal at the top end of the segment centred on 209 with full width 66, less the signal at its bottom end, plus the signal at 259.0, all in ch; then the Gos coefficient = 2.61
